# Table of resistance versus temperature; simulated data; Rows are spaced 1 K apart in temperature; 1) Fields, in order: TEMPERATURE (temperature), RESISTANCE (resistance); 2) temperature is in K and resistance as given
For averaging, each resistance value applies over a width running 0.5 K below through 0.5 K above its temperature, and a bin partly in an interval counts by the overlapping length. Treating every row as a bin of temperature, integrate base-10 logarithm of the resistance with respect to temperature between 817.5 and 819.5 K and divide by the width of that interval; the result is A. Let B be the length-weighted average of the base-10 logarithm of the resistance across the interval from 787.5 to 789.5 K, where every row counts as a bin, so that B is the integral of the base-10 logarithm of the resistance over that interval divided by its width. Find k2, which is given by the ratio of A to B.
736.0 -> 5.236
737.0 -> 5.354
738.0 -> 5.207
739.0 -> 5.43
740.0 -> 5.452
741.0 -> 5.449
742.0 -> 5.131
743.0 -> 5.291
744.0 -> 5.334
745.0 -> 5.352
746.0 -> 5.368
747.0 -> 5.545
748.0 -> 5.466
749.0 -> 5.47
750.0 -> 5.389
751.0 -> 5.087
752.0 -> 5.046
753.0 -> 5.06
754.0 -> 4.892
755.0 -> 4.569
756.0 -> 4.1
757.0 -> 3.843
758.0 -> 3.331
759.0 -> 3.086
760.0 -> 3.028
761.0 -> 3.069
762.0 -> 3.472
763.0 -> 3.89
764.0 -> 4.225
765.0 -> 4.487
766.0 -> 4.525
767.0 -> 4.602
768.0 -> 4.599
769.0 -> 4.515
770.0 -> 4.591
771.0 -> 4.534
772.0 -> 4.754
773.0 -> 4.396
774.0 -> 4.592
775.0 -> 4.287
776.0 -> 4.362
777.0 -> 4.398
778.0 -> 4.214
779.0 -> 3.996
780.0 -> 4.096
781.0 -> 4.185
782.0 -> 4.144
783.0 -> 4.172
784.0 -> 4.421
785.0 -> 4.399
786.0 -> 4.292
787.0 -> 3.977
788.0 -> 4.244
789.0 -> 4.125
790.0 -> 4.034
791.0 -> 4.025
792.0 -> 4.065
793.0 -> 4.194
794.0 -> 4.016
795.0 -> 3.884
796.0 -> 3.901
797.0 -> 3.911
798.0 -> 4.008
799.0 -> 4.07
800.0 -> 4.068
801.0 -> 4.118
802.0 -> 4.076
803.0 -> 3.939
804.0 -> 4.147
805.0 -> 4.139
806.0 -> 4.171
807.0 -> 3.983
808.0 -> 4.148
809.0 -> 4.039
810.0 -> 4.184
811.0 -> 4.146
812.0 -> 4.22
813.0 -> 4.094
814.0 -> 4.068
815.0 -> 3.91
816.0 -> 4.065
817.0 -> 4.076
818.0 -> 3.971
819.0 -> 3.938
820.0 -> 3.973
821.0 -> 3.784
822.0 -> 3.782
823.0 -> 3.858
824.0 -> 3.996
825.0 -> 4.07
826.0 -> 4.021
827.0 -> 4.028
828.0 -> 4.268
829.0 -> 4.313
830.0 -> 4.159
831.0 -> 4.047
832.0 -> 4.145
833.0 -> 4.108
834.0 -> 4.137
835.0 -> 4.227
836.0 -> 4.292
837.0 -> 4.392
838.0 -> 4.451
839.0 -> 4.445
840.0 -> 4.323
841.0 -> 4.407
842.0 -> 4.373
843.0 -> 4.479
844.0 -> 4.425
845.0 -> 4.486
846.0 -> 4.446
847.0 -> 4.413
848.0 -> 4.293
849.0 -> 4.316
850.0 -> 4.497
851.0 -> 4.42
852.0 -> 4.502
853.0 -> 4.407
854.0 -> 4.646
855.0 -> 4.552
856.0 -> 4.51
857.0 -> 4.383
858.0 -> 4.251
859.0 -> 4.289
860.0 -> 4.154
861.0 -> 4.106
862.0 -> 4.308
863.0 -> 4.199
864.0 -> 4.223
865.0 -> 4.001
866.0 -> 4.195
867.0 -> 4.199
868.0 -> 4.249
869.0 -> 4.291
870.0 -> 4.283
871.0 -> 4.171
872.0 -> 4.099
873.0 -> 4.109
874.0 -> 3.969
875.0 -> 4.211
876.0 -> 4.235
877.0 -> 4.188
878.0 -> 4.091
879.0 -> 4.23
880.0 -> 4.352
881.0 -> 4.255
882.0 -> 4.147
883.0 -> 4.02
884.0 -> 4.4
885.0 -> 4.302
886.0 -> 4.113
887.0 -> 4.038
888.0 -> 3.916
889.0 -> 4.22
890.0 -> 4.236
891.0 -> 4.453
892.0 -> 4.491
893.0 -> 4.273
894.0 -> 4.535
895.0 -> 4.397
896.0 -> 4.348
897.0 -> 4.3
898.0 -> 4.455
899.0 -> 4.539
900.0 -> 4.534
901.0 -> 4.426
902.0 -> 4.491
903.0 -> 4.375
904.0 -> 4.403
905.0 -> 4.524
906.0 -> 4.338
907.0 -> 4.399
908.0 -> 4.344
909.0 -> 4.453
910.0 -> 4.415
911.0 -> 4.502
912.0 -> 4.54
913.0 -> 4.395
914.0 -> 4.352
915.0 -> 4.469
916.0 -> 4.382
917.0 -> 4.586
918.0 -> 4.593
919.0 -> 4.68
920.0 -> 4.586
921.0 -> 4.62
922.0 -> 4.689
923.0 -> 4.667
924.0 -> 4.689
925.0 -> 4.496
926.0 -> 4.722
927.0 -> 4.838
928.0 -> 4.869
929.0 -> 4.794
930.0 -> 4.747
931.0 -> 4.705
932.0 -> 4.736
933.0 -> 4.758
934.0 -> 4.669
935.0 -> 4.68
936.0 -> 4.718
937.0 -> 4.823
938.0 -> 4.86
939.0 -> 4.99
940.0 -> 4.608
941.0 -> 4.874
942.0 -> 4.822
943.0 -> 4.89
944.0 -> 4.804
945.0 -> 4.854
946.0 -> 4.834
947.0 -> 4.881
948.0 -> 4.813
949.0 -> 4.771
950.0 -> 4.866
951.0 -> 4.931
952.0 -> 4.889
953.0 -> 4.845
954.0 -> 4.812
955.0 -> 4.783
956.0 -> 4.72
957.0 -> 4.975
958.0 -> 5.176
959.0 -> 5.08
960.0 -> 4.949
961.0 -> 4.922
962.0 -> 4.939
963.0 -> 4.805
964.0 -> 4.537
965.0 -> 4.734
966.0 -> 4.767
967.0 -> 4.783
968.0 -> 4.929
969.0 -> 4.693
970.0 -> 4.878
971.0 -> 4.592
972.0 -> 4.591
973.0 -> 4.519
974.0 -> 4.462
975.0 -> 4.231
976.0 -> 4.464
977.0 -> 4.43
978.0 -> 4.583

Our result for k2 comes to 0.96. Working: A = 0.60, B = 0.62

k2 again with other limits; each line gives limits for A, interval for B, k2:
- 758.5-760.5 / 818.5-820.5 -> 0.81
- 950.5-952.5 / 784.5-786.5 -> 1.08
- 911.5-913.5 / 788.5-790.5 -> 1.06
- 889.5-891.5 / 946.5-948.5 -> 0.93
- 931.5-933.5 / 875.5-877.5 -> 1.08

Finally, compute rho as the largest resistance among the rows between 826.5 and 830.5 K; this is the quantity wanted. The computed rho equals 4.313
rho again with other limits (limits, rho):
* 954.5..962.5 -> 5.176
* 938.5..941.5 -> 4.99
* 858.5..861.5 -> 4.289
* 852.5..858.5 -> 4.646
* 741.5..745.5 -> 5.352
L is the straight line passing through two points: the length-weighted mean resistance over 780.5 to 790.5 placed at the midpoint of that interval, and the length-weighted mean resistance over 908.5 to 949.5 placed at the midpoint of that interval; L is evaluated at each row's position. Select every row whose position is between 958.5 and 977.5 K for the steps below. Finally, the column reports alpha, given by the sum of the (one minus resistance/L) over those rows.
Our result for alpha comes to 0.47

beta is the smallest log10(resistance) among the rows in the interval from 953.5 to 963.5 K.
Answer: 0.67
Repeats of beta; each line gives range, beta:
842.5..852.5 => 0.63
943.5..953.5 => 0.68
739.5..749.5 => 0.71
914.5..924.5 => 0.64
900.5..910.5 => 0.64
